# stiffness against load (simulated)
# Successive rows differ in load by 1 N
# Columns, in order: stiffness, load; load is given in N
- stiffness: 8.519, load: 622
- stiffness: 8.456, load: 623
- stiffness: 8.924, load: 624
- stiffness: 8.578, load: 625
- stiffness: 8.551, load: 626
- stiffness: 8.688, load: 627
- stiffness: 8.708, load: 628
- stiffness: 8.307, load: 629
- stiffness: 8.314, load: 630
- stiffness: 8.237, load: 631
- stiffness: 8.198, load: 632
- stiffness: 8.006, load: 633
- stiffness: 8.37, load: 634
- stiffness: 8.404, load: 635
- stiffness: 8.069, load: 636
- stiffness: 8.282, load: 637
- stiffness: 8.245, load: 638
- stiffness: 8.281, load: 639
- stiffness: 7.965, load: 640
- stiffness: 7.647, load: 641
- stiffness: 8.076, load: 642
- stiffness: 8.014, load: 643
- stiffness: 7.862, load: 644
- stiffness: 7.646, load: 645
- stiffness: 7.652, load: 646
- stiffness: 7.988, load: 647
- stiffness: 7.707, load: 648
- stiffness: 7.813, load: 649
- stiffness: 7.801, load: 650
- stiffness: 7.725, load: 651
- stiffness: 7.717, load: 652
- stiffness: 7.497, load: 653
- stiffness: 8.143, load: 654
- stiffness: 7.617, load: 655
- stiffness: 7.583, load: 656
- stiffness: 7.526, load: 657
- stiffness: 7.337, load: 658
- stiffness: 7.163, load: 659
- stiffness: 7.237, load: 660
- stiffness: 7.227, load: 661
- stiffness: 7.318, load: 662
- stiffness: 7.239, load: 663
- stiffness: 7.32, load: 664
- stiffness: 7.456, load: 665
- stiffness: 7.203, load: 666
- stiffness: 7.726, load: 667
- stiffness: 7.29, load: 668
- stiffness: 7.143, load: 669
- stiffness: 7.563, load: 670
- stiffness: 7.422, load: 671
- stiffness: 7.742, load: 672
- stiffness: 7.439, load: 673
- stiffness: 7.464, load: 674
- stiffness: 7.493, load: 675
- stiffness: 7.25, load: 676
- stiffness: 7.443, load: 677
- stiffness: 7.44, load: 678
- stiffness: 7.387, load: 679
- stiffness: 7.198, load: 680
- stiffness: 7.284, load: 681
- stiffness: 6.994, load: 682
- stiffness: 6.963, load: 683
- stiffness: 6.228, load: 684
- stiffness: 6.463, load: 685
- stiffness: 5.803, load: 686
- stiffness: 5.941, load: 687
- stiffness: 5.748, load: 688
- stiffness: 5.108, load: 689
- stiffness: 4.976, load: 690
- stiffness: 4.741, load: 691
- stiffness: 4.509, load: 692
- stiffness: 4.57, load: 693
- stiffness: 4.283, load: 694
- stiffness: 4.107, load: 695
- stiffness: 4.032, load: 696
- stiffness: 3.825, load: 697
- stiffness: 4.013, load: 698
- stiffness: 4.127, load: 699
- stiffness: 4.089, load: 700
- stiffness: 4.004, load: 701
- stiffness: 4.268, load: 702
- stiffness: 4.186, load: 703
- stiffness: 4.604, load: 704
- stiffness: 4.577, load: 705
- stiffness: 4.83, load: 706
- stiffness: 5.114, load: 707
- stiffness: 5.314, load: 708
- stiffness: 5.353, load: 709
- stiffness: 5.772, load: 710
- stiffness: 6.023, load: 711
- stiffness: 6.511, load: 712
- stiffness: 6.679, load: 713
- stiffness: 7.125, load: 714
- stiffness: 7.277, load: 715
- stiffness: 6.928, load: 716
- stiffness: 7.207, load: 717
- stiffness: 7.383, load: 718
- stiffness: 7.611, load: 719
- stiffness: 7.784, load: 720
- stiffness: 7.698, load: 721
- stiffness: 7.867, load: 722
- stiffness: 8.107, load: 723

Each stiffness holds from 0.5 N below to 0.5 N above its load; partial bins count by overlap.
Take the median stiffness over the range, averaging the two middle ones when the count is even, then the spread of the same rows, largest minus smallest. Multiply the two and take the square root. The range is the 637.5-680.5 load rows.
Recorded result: 2.9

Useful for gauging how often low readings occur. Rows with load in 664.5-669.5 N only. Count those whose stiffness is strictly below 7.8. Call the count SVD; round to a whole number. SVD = 5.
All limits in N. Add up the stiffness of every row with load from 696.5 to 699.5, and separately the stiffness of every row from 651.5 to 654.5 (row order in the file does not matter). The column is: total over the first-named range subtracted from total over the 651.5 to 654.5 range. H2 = 11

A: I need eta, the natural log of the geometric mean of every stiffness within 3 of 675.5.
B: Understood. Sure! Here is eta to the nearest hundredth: 2.00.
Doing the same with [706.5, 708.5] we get 1.65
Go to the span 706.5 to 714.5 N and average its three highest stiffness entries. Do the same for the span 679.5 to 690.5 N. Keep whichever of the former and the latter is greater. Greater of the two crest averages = 7.16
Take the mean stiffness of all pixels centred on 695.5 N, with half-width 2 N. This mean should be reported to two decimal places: 4.06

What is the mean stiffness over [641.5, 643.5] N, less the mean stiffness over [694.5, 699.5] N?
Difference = 4.0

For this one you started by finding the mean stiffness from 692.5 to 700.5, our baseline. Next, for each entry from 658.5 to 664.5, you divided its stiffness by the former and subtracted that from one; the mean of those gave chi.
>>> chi -0.76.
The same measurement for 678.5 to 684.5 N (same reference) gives -0.70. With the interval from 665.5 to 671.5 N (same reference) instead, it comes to -0.79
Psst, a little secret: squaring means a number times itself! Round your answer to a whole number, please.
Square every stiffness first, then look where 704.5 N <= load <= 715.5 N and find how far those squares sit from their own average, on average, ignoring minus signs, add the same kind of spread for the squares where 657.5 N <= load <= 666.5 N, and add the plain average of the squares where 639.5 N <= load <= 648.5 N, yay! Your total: 72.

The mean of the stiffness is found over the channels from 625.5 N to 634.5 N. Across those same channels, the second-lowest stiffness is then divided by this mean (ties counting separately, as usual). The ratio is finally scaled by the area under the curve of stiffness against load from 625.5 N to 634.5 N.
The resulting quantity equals 74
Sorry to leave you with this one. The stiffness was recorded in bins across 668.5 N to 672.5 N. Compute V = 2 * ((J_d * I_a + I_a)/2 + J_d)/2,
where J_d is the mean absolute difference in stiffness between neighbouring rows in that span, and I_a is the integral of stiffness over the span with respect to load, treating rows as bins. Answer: 19.6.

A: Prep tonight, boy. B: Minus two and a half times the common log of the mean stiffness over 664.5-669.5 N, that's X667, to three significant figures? -2.17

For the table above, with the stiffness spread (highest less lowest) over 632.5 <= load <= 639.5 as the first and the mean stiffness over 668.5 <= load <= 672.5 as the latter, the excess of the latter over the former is 7.07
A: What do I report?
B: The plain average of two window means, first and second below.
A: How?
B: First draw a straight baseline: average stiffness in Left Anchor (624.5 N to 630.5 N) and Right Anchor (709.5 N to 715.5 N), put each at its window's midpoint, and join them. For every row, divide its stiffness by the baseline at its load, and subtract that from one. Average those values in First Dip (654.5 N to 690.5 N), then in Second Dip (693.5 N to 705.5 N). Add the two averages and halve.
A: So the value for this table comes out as 0.226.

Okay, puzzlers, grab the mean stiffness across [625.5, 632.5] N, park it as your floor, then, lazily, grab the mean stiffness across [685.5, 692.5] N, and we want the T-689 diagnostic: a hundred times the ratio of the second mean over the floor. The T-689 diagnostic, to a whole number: 62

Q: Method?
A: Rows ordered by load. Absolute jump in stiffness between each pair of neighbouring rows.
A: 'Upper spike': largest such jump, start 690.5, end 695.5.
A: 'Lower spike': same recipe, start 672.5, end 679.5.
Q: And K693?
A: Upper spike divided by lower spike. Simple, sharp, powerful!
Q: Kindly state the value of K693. 1.2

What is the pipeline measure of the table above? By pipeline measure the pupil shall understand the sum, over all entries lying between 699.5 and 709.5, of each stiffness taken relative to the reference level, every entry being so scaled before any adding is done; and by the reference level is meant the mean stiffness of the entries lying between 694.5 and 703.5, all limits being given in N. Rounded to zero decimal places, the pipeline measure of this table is 11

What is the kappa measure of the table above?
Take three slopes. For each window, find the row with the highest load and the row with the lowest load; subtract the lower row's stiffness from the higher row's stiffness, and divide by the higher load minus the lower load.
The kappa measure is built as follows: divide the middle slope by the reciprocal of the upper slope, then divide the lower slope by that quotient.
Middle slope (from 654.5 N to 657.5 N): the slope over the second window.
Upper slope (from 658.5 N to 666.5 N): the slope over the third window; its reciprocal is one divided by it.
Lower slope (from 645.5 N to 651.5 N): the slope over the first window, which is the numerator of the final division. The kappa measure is -56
